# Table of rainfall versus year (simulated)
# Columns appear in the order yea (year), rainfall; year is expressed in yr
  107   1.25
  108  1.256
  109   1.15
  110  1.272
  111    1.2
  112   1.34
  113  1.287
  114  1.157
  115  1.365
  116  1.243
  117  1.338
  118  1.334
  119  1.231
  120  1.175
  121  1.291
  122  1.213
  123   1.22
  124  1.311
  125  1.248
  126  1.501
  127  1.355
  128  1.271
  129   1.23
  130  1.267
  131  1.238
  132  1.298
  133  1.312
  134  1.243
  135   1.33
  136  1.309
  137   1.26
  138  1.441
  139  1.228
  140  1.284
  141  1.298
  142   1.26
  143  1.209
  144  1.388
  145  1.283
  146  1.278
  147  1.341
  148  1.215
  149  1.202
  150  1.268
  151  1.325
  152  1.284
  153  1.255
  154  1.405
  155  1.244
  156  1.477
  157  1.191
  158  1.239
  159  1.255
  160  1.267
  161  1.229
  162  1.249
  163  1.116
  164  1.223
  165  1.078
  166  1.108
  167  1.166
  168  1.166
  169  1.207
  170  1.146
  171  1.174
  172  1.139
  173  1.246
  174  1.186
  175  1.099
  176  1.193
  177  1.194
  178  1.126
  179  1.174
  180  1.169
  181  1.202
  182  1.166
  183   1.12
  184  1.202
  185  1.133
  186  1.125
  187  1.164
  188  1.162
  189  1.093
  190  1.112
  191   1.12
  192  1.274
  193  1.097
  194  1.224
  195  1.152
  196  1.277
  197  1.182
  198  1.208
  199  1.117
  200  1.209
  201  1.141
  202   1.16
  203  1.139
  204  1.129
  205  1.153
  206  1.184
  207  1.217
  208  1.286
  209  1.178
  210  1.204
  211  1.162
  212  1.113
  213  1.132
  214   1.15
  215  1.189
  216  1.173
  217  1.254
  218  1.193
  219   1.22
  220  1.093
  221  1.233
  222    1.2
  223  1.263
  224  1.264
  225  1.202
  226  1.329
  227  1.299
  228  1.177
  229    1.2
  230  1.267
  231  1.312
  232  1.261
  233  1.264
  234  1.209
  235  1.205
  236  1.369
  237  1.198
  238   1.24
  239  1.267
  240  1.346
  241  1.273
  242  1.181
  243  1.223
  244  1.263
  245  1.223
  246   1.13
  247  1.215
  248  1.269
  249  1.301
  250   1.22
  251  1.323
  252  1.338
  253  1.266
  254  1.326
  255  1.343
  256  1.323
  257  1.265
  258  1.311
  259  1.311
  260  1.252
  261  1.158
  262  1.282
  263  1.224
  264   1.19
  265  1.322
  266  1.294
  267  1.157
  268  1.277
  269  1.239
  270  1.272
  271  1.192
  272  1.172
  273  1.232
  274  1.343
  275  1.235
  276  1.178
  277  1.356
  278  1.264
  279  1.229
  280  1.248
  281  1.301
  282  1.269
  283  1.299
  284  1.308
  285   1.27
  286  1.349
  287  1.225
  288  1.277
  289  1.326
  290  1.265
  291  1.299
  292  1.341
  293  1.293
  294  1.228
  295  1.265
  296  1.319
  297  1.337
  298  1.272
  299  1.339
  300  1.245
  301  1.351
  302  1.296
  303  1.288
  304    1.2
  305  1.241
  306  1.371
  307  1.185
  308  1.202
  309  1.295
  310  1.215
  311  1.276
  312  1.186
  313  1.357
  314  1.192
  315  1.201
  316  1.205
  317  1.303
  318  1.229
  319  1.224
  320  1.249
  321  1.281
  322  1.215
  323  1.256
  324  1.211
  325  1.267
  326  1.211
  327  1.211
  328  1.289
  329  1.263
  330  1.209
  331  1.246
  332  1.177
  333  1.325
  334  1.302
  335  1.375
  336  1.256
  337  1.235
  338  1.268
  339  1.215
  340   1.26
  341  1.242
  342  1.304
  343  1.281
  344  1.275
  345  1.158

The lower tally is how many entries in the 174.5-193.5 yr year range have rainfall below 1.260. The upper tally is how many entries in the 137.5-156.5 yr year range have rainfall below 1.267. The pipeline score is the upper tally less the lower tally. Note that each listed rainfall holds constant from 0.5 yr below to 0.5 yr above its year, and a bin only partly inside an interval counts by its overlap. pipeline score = -11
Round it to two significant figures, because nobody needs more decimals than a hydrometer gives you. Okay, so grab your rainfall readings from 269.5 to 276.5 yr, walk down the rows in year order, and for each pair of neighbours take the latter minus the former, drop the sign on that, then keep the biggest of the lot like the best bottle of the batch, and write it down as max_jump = 0.11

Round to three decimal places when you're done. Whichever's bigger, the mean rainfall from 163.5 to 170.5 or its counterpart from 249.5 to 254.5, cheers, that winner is 1.295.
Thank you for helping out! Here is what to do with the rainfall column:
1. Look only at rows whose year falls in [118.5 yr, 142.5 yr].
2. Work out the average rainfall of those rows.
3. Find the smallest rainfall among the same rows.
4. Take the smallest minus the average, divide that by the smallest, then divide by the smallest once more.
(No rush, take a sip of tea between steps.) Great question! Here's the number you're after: -0.079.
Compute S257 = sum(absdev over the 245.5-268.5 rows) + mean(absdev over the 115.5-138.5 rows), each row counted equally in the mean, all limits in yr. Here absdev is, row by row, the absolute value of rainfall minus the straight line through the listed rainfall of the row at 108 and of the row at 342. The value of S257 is 1.20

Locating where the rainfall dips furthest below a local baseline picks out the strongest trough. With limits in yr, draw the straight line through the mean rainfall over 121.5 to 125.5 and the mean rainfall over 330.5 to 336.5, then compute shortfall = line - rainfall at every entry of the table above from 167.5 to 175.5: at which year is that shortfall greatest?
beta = 175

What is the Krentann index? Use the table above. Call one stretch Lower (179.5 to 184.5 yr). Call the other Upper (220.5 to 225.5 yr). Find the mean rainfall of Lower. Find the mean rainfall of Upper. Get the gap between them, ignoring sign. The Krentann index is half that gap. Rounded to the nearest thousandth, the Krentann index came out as 0.030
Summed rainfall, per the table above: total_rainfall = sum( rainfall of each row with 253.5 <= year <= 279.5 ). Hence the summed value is 32.7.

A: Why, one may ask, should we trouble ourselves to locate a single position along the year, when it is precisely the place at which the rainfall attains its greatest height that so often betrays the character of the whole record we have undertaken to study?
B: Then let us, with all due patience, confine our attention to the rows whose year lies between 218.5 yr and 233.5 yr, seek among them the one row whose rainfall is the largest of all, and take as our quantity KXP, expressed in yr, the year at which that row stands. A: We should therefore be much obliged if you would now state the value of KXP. 226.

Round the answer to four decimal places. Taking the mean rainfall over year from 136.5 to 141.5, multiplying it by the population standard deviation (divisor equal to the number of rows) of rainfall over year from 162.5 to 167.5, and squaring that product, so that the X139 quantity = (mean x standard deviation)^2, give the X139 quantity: 0.0044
